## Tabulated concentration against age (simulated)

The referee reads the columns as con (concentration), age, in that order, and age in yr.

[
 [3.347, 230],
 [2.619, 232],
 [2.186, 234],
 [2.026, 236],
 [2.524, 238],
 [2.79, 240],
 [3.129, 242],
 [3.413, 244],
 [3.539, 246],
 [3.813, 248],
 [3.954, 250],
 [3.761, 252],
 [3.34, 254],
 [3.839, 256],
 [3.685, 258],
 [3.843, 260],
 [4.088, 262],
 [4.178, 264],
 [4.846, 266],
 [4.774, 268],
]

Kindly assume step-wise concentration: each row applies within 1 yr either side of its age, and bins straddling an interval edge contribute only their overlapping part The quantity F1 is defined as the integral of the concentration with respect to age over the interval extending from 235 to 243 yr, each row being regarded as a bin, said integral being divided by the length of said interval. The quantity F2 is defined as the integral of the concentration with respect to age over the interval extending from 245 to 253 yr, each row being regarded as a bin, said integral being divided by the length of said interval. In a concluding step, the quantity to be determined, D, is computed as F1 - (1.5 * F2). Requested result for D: -3.0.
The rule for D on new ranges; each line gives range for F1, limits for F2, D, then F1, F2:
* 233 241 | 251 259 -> -3.1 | 2.4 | 3.66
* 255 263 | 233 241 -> 0.3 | 3.9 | 2.38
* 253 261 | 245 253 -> -2.0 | 3.7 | 3.77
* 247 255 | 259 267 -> -2.6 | 3.7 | 4.24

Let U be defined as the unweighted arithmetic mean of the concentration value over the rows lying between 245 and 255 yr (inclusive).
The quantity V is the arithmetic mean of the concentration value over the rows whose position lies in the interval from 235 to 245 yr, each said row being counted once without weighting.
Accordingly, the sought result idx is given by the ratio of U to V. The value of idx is 1.3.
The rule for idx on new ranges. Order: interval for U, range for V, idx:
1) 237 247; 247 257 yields 0.8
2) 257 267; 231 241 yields 1.7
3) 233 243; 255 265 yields 0.6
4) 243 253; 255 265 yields 0.9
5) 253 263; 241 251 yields 1.1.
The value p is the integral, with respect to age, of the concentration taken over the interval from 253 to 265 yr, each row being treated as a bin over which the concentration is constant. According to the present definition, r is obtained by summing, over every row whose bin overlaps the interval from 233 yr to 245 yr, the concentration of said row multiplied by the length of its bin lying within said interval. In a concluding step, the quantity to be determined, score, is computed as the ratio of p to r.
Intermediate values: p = 45.9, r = 32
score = 1.43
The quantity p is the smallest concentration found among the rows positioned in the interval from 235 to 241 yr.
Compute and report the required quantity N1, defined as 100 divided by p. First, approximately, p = 2.026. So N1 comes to 49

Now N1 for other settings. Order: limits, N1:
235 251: 49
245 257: 30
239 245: 36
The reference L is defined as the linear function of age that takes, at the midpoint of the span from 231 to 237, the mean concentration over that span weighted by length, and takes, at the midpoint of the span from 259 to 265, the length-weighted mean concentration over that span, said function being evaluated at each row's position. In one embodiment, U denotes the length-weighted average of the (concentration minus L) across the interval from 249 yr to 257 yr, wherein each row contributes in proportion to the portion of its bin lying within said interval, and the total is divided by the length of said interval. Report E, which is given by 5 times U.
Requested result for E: 1.3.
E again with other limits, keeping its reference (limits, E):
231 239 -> 0.0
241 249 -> 2.5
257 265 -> -0.1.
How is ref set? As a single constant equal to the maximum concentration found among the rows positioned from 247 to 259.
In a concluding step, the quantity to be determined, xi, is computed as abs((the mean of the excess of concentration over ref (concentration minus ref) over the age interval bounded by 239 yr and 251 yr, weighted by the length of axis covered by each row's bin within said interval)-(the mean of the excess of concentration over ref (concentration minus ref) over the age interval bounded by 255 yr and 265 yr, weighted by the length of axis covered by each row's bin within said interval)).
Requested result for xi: 0.49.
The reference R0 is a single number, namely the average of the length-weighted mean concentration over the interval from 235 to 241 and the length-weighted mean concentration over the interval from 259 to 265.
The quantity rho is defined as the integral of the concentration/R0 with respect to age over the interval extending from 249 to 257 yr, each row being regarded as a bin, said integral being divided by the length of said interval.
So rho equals 1.15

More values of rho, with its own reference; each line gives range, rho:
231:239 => 0.72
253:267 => 1.23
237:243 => 0.87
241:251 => 1.10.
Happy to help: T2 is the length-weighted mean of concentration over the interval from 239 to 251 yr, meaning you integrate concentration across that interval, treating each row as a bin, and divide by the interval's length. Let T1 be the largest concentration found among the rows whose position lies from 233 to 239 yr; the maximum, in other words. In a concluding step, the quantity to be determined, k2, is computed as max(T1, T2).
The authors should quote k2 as 3.44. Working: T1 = 2.524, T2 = 3.4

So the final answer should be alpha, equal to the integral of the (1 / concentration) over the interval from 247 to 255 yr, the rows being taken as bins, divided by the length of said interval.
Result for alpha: 0.27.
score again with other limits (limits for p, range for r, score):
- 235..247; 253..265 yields 0.76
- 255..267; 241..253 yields 1.13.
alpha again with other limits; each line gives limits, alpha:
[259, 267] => 0.24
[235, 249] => 0.34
